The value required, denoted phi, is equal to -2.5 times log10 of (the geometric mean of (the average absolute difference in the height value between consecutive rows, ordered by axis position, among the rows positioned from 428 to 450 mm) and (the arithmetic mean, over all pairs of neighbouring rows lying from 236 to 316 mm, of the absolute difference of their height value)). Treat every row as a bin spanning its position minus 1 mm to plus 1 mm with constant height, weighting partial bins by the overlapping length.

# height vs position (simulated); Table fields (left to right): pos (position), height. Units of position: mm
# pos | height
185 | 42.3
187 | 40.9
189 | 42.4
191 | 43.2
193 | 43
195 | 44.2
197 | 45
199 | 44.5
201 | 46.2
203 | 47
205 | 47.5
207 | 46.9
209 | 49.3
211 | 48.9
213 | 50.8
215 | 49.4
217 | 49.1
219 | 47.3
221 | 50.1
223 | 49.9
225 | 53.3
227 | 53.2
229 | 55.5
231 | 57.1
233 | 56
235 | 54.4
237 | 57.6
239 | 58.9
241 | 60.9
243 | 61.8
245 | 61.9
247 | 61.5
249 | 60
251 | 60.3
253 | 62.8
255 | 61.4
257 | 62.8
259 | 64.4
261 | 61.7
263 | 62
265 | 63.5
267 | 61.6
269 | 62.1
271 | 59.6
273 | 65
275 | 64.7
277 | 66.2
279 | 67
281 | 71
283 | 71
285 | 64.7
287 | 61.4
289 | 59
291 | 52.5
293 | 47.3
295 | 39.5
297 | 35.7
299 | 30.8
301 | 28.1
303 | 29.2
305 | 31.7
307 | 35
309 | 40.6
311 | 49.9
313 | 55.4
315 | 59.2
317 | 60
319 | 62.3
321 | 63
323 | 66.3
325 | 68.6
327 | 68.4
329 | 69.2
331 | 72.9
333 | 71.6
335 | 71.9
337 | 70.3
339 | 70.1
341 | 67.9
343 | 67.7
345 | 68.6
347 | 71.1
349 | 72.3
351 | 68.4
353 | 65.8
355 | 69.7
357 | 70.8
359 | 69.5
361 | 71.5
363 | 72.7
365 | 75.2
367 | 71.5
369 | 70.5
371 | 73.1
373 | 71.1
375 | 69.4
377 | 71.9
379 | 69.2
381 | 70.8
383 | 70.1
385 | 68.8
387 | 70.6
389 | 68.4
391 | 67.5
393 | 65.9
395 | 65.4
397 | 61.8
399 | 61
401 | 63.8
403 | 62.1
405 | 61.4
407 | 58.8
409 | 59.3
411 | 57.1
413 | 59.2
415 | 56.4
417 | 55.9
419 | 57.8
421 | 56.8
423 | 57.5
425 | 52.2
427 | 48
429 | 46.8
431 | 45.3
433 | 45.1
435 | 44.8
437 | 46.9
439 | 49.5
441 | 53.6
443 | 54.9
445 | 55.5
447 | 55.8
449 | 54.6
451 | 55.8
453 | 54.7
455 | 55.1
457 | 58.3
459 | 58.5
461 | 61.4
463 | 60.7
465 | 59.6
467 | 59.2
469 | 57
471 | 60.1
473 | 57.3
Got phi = -0.747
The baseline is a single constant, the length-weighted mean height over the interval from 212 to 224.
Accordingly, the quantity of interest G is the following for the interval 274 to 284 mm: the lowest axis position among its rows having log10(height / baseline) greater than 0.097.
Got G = 275 mm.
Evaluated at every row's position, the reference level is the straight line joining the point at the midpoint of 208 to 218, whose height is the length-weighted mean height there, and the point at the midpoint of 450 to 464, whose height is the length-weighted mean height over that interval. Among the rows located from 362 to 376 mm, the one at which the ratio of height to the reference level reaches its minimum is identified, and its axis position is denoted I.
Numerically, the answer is 375 mm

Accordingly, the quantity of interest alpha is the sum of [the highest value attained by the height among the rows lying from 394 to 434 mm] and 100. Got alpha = 165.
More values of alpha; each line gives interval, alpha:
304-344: 173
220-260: 164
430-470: 161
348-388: 175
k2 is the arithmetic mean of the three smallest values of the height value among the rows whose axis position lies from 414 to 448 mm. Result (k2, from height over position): 45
